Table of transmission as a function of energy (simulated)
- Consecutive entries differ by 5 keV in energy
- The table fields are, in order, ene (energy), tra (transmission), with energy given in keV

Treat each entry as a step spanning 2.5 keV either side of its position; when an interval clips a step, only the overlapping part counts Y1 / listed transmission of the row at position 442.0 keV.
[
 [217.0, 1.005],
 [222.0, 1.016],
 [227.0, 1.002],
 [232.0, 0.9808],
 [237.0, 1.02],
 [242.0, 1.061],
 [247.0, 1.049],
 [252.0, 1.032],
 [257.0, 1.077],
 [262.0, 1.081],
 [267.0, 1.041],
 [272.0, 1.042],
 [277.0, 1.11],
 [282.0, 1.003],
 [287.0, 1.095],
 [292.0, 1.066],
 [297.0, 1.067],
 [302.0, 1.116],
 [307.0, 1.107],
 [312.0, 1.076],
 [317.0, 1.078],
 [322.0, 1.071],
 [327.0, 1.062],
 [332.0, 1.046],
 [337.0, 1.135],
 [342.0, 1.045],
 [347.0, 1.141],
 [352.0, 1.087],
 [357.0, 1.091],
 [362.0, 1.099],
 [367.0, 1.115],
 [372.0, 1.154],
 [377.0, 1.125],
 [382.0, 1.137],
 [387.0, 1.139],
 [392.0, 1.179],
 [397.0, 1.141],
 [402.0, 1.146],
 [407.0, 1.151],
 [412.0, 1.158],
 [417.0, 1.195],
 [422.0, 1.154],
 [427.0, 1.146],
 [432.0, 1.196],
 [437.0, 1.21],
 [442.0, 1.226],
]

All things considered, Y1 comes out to 1.226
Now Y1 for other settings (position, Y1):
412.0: 1.158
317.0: 1.078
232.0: 0.9808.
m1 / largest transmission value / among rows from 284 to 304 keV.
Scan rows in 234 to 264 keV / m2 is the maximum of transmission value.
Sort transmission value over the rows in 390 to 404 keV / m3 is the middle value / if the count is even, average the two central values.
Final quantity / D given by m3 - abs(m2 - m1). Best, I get 1.11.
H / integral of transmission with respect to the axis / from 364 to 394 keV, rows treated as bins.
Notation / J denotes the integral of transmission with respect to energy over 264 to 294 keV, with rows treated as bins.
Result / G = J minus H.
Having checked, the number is -2.4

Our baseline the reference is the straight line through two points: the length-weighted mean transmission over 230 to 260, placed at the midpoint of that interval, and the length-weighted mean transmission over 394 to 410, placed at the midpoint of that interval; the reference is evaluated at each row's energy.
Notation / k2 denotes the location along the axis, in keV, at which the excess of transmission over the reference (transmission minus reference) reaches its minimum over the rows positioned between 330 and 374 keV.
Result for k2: 342.0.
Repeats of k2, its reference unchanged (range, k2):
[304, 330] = 327.0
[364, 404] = 367.0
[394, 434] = 427.0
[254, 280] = 272.0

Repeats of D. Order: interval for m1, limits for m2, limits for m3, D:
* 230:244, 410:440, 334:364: 0.95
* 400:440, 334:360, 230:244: 0.95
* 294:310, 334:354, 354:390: 1.10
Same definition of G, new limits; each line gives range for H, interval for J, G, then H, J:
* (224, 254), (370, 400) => 3.7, 30.7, 34.4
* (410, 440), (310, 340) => -3.0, 35.3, 32.3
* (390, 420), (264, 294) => -3.0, 34.8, 31.8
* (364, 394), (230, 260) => -3.1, 34.2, 31.1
